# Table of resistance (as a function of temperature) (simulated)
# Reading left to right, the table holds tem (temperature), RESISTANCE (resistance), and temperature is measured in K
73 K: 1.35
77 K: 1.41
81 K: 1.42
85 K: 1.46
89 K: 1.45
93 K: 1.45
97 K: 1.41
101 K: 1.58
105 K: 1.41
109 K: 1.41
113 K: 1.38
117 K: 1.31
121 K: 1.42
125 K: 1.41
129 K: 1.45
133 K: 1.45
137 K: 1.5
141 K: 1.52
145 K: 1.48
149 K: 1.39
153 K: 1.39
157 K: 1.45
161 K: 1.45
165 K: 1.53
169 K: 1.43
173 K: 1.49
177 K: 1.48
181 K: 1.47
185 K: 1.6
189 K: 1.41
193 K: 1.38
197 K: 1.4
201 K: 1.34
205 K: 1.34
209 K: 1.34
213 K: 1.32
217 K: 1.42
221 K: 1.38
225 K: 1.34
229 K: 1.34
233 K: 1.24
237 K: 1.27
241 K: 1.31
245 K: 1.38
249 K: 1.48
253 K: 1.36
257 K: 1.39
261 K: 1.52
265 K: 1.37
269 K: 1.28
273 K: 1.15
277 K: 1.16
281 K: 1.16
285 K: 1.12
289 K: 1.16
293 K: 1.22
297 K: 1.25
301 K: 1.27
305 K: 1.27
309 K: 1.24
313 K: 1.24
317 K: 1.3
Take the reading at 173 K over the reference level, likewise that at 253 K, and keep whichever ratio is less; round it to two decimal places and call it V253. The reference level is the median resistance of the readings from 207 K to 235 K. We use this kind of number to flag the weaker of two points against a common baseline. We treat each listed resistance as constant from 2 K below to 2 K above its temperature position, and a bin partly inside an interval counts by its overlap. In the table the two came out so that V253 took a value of 1.01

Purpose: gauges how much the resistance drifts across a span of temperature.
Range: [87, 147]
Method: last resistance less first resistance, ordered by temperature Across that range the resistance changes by 0.03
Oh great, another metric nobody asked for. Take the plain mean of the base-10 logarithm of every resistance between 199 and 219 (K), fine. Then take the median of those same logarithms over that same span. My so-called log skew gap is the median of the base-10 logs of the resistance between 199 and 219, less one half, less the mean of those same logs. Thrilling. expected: -0.5037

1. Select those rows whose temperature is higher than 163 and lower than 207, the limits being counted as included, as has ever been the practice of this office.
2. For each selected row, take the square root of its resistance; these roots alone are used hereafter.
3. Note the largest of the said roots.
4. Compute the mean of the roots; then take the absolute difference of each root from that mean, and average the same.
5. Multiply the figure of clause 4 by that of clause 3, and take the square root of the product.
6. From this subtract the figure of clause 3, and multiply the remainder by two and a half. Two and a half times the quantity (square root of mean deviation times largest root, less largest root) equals -2.70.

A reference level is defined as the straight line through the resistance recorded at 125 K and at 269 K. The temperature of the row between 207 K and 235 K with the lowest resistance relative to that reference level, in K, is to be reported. 233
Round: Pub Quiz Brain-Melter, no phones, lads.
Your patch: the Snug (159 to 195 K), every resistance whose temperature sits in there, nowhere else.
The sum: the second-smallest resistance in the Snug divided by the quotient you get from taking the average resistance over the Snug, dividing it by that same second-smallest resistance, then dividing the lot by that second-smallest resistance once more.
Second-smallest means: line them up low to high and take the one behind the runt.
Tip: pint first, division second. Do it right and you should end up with 1.91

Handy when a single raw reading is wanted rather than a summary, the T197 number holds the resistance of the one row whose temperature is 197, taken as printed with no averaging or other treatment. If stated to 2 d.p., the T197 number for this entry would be 1.40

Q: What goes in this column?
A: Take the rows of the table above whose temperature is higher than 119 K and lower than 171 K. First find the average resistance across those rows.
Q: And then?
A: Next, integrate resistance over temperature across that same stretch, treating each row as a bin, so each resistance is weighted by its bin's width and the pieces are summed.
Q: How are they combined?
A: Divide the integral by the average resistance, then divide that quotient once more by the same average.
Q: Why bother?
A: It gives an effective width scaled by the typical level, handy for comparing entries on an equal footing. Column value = 35.8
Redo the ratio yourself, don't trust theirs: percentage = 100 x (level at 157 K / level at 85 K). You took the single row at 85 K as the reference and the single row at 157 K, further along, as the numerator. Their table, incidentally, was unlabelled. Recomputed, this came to 99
